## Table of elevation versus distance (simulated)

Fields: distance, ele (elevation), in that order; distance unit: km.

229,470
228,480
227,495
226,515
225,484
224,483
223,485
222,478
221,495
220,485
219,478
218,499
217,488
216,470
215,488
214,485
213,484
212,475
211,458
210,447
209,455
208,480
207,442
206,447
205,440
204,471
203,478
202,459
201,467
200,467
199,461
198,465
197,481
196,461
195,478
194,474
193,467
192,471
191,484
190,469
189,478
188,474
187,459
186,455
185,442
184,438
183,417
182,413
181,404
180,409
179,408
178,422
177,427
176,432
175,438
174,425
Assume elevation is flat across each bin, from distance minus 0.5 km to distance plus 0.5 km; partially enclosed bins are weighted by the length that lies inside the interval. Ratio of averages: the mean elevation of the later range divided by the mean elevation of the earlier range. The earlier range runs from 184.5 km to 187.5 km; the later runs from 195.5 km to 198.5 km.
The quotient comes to 1.04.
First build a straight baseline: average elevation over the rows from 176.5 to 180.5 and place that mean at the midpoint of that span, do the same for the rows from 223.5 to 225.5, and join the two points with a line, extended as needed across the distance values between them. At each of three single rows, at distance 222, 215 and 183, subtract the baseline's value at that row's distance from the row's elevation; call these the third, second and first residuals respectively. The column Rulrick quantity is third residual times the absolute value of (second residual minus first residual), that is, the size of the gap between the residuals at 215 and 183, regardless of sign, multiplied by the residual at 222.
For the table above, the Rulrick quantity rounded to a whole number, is -45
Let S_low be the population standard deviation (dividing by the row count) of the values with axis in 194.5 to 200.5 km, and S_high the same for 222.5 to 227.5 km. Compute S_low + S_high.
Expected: 20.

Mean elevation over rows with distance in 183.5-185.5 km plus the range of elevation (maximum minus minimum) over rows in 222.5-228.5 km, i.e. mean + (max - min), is 475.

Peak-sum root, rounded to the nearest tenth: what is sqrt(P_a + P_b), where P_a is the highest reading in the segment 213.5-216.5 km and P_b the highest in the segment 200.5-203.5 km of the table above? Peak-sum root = 31.1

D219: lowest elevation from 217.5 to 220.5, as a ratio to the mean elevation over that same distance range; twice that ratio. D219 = 1.96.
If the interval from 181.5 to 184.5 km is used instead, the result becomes 1.95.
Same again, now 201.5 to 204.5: 1.96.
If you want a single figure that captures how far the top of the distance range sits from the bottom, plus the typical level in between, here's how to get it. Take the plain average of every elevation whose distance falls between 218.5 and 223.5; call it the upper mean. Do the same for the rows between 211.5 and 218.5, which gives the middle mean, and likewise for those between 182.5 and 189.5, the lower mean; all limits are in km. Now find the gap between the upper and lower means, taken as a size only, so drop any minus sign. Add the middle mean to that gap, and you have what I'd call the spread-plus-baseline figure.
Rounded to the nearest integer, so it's 516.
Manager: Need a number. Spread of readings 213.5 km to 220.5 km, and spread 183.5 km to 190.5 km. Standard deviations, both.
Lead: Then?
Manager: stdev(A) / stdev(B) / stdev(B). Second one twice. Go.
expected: 0.04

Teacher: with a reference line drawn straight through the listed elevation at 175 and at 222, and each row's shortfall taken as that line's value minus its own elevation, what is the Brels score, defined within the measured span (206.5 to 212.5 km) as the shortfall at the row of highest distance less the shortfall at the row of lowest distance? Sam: -29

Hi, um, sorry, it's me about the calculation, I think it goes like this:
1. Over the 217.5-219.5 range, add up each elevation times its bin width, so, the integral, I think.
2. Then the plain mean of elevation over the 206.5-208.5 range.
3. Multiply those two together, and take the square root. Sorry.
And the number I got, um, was 671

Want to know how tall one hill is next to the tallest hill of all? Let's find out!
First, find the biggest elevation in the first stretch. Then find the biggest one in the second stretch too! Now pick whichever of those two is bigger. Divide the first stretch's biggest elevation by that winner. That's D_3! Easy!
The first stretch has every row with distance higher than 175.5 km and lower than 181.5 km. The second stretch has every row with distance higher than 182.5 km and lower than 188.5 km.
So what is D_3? 0.91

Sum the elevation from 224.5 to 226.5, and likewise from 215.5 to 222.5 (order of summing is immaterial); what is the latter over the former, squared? 12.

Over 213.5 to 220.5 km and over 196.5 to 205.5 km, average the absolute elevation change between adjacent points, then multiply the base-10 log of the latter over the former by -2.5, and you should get 0.14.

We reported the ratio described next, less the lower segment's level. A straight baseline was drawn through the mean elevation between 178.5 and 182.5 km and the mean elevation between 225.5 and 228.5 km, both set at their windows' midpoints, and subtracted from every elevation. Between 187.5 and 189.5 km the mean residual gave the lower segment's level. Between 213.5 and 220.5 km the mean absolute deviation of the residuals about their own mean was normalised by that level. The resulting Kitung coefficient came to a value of -52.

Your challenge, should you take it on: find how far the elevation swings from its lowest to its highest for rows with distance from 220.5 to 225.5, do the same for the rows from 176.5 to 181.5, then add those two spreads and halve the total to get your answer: 20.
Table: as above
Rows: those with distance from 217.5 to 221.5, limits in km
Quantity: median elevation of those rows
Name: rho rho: 490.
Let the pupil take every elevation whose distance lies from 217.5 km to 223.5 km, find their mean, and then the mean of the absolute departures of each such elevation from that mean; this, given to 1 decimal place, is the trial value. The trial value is 6.9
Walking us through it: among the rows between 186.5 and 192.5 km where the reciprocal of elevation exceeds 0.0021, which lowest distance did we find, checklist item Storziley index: 187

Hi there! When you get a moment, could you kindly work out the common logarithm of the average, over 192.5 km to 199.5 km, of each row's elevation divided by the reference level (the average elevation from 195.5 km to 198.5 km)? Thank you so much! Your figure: 0.001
